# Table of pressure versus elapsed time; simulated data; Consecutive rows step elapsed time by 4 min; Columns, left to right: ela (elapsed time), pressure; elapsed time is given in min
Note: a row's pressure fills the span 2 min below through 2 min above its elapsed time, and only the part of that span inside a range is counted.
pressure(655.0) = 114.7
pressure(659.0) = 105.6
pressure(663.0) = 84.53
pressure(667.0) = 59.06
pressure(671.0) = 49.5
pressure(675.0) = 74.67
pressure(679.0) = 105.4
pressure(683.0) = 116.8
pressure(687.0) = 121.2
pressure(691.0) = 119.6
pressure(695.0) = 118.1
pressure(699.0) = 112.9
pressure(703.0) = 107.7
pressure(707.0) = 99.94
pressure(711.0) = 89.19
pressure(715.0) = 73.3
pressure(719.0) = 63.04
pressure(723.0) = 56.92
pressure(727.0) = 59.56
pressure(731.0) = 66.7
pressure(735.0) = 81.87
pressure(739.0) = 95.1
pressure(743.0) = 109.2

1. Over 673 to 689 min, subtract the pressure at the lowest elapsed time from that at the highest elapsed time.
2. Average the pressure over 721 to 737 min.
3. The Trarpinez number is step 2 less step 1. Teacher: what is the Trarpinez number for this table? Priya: 20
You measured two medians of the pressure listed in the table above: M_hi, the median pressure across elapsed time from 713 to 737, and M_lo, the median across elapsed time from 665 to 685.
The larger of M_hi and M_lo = 75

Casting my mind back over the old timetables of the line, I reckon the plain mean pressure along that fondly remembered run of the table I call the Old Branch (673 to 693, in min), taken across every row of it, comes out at 108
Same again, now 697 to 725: 86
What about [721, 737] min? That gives 66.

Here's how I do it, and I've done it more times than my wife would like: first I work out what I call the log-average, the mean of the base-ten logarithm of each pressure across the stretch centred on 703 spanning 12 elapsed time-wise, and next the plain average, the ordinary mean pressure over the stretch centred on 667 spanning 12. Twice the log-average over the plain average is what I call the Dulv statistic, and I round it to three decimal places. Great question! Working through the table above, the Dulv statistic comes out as 0.063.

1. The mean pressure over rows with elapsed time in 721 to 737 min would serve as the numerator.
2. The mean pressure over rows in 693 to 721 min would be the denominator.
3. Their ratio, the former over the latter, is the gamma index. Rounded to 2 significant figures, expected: 0.70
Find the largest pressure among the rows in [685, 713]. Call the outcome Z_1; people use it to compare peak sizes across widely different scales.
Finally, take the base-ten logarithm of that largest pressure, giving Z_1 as 2.08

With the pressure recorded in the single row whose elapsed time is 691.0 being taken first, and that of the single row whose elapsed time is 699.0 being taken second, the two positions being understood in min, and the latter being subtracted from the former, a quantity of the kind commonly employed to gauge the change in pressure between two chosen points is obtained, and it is 7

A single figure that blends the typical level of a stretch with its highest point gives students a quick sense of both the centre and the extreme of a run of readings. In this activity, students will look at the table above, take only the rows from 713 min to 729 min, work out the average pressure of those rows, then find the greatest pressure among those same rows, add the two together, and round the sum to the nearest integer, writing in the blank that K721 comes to 137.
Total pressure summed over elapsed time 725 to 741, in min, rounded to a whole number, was 303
